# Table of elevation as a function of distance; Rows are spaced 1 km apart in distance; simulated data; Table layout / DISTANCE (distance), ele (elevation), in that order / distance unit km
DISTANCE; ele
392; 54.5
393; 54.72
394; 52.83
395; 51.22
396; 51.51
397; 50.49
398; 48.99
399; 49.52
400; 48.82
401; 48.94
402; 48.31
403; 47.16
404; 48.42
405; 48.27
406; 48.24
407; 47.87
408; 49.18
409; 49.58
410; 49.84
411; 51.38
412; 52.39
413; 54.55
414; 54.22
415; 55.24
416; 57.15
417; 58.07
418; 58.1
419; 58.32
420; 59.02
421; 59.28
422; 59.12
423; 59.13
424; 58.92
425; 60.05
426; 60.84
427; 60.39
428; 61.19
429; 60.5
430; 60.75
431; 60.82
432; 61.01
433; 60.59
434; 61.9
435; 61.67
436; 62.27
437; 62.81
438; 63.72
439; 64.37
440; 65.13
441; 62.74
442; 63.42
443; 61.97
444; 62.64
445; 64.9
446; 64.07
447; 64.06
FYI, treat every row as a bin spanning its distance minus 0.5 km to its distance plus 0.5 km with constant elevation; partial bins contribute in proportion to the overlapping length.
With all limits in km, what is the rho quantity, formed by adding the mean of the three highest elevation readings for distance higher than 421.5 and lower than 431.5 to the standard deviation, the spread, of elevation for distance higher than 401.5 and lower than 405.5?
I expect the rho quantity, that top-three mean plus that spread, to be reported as 61.5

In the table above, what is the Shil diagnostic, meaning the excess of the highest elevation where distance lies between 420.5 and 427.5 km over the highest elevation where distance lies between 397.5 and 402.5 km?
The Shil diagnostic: 11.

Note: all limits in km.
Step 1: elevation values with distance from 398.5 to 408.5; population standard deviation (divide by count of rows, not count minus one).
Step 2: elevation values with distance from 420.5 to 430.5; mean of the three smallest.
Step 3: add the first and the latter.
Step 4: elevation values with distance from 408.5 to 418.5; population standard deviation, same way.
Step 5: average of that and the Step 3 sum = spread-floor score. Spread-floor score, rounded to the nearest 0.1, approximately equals 31.4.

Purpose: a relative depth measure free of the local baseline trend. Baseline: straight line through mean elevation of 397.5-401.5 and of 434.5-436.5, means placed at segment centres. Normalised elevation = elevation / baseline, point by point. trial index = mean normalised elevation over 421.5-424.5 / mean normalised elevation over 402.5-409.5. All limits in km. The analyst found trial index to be 1.091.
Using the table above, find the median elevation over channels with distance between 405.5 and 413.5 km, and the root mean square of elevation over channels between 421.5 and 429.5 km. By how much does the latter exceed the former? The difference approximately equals 10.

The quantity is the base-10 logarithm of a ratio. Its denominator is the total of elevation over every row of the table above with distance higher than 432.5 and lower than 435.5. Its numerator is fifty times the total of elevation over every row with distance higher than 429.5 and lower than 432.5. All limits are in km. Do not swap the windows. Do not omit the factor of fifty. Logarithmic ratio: 1.70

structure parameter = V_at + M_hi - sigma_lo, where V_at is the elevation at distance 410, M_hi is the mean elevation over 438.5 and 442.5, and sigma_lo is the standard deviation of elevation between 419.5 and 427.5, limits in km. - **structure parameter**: 113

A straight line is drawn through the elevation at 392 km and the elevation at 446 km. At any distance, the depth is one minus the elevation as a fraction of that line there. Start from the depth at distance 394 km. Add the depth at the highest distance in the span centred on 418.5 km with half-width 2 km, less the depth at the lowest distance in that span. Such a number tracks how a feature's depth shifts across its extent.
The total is 0.030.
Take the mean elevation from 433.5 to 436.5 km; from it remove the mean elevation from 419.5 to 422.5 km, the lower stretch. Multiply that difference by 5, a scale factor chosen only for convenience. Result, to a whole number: 14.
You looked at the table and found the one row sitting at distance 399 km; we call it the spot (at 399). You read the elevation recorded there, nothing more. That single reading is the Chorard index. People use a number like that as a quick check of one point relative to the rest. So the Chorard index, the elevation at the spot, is 49.52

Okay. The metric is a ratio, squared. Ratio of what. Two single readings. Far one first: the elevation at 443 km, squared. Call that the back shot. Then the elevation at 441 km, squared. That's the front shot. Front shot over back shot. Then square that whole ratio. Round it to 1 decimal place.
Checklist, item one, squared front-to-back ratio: 1.1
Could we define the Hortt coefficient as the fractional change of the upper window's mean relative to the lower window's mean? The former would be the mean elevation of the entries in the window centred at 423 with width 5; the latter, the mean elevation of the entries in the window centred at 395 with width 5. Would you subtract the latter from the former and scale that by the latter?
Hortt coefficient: 0.14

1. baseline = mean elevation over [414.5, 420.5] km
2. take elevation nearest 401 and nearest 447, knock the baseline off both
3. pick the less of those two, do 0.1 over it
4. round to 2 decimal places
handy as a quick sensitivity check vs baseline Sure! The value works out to -0.01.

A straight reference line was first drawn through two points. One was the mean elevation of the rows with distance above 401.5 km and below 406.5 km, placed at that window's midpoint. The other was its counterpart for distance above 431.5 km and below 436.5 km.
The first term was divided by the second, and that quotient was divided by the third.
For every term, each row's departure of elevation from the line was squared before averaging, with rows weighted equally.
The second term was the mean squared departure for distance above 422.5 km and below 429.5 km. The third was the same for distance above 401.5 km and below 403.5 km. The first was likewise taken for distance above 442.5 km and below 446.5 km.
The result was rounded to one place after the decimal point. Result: 2.1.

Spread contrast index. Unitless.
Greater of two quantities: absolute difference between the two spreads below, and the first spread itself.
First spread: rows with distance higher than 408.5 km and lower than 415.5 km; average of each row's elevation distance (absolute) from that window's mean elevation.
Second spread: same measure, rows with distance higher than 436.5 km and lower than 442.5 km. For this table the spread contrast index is 1.9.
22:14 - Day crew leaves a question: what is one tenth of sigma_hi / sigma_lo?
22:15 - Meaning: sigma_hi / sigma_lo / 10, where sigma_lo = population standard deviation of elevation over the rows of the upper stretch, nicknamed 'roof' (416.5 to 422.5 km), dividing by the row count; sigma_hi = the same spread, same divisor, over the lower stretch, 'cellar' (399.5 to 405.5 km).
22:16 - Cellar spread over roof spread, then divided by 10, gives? 0.12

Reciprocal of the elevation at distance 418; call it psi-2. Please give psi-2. 0.0172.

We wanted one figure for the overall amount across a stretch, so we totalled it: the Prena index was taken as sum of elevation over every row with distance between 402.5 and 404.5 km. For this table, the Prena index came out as 96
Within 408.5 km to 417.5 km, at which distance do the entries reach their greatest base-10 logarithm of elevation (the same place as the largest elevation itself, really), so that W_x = 417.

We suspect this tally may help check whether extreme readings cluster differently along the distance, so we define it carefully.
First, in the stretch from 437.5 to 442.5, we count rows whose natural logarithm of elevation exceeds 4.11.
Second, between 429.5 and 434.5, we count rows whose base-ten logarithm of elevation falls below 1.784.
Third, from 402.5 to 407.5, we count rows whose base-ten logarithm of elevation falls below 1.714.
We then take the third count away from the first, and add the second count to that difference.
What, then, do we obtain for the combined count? 2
